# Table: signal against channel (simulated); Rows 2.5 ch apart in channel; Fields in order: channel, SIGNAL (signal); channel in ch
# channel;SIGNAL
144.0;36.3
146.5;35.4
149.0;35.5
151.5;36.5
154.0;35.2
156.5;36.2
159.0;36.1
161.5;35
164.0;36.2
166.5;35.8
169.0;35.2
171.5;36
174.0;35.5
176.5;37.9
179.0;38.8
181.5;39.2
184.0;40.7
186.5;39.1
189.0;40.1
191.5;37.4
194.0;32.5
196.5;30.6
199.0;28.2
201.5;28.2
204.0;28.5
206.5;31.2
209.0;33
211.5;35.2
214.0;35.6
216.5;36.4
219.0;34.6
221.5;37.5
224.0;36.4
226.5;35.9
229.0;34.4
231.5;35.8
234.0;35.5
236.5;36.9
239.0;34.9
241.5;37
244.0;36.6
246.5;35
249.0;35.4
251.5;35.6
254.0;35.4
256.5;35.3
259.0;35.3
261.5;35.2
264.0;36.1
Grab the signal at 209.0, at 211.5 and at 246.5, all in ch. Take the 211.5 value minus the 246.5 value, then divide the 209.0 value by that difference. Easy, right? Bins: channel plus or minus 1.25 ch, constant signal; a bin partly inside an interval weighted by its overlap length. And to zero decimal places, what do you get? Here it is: 165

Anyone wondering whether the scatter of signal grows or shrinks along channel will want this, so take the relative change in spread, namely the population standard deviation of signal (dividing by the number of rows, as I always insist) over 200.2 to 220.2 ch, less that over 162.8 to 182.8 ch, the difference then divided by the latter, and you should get 1.0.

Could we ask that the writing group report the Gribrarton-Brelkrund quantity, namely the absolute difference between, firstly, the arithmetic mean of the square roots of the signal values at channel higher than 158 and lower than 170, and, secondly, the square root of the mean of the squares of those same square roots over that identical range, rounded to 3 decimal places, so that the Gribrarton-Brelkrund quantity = 0.000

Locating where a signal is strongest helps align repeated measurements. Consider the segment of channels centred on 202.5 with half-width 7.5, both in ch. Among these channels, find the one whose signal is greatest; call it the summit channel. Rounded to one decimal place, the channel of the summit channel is 209.0 ch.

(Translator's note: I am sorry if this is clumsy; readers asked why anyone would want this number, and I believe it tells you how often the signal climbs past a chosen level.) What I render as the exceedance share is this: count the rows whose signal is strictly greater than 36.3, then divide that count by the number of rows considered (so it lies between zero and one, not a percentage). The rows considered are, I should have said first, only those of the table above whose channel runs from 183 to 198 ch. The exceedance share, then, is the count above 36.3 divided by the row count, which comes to 0.7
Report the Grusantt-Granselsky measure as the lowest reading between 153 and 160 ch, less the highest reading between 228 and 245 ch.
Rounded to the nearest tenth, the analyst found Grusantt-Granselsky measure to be -1.8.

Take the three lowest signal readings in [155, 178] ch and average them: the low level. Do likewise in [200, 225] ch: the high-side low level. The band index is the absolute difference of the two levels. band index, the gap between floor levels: 6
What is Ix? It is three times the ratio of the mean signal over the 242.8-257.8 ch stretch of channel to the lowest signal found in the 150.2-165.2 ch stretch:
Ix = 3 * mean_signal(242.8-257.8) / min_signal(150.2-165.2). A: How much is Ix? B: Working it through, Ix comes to 3.05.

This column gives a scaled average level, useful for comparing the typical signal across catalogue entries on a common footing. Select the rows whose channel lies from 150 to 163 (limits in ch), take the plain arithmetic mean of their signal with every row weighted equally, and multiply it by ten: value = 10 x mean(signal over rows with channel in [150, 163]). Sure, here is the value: 358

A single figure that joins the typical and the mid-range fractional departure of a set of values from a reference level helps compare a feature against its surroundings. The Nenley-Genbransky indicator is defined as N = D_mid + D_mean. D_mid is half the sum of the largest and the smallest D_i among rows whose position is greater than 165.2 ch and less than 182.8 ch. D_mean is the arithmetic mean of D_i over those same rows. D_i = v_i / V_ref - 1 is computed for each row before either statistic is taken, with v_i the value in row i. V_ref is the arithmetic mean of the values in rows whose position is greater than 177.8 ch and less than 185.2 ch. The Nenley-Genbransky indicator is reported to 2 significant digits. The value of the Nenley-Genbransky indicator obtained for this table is -0.13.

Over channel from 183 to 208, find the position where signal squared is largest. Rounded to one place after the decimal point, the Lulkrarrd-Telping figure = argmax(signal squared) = 184.0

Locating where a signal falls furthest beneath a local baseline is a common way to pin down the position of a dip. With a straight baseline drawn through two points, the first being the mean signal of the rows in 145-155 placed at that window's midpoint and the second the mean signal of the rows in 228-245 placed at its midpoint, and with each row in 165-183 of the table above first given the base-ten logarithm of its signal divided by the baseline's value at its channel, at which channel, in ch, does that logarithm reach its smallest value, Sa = 169.0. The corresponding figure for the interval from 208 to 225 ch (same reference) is 209.0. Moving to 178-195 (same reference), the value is 194.0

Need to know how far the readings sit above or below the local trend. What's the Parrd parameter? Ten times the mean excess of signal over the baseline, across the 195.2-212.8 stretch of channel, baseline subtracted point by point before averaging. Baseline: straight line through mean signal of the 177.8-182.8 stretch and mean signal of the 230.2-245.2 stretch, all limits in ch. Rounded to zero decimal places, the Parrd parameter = -71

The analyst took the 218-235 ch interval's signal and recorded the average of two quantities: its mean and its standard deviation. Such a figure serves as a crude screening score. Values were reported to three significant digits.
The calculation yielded 18.4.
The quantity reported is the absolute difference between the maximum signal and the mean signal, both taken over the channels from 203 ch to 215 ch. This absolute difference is 2.9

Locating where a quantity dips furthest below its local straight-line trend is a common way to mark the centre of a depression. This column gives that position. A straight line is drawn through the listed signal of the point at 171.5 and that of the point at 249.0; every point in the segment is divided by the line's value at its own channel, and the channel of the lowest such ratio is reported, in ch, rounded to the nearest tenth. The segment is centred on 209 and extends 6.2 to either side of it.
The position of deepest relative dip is 204.0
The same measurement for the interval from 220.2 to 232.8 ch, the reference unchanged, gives 229.0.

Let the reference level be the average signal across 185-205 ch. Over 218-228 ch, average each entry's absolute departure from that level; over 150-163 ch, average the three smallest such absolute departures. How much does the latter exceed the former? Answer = -0.7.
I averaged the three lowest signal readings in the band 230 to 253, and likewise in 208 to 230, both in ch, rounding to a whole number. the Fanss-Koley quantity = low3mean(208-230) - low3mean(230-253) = -1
